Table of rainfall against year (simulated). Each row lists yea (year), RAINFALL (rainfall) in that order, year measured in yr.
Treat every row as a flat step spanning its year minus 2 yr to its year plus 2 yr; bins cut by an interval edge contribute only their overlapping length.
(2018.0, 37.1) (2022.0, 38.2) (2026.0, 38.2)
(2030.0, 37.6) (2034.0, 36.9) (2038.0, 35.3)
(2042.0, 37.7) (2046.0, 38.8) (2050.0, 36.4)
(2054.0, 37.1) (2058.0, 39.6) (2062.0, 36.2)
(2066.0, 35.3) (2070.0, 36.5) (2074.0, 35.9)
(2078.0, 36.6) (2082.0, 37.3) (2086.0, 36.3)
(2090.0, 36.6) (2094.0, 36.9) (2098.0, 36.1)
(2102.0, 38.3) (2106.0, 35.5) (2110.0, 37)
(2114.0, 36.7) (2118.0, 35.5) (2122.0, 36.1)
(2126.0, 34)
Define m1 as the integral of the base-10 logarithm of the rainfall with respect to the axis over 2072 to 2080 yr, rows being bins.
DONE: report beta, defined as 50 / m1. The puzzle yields 4.01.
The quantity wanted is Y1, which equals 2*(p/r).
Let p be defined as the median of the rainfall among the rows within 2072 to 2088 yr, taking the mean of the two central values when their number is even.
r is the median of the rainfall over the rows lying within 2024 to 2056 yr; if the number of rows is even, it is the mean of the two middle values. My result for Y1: 1.95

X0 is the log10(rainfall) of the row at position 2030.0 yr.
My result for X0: 1.58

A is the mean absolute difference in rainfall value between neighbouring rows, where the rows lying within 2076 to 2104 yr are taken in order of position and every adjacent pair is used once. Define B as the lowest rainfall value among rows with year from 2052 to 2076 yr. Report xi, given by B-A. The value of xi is 34.4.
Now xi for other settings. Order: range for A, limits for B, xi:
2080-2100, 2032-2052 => 34.7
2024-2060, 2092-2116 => 34.0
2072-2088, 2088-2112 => 34.7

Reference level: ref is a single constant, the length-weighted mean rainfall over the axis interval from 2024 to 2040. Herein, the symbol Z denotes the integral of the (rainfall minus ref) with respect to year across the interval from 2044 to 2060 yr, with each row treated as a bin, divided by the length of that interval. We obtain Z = 1.0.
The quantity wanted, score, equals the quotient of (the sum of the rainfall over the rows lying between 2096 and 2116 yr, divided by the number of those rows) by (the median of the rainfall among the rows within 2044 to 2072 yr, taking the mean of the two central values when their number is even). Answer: 1.01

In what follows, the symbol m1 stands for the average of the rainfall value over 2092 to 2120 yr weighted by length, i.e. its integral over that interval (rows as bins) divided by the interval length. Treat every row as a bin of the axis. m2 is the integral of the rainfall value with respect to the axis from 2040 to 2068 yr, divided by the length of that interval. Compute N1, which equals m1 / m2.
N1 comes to 0.98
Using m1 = 36.6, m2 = 37.3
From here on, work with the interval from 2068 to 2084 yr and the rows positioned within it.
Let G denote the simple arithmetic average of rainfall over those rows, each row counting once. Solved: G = 36.6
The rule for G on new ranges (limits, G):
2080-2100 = 36.6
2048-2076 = 36.7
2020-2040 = 37.2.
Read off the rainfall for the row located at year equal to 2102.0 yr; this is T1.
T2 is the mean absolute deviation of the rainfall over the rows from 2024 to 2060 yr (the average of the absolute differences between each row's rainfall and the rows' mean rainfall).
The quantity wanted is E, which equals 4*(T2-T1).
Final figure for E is -149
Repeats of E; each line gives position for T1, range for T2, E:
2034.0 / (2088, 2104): -145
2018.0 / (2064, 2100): -147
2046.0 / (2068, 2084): -154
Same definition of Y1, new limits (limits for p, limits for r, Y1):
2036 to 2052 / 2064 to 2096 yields 2.03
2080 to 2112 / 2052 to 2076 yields 2.02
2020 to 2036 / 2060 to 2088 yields 2.09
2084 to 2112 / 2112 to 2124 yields 2.03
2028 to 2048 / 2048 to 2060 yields 2.03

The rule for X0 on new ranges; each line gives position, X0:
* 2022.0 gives 1.58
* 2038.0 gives 1.55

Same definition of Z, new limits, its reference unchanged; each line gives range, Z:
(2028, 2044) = -0.1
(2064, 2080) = -0.9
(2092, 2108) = -0.3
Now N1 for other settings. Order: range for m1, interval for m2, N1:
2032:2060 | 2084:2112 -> 1.02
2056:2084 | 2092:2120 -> 1.01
